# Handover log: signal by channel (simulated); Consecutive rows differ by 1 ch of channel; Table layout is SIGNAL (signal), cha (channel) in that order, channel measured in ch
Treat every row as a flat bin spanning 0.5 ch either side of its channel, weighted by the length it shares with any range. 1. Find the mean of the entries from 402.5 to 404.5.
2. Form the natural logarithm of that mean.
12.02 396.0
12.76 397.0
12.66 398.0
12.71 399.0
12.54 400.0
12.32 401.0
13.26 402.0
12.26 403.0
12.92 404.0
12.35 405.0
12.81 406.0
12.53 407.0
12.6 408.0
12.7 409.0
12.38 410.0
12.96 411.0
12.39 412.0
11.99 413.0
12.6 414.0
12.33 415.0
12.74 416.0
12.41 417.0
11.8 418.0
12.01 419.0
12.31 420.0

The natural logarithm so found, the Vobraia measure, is 2.53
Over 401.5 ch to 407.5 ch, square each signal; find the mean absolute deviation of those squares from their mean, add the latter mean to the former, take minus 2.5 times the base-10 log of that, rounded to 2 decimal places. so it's -5.57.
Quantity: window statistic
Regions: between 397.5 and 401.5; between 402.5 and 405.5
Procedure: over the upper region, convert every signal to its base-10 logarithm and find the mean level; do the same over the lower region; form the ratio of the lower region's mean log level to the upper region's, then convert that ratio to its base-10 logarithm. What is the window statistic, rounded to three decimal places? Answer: 0.001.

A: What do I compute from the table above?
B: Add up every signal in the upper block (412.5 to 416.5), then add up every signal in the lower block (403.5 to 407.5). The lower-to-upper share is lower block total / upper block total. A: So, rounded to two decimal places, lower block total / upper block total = 1.02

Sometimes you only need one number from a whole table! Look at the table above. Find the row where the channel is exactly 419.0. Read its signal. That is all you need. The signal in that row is 12.01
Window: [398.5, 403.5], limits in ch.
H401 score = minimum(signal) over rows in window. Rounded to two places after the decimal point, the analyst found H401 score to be 12.26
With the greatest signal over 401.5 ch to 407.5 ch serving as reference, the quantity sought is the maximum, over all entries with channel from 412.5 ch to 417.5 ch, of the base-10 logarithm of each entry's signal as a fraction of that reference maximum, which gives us -0.017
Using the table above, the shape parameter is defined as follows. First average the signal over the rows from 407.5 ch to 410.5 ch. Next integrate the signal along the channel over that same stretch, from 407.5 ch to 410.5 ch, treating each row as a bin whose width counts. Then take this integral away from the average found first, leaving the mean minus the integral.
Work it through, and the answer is -25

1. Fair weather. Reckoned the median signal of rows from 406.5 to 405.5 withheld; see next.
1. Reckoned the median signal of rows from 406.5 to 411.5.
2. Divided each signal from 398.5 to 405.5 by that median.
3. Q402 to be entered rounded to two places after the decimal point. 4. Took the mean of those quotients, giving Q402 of 1.00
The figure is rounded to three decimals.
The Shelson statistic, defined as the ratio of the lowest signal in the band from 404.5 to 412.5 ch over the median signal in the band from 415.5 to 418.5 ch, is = 0.995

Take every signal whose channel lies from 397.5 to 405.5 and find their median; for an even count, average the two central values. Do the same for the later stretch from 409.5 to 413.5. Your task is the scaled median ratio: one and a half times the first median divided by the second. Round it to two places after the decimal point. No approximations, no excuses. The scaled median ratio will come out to 1.53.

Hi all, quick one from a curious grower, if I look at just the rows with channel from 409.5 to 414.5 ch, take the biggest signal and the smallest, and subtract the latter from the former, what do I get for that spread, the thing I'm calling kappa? 0.97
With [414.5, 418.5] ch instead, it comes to 0.94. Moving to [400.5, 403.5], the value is 1.00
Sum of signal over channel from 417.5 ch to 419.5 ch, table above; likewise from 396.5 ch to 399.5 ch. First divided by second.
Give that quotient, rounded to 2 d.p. 0.62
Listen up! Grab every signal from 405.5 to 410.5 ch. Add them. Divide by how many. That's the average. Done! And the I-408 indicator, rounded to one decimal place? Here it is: 12.6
